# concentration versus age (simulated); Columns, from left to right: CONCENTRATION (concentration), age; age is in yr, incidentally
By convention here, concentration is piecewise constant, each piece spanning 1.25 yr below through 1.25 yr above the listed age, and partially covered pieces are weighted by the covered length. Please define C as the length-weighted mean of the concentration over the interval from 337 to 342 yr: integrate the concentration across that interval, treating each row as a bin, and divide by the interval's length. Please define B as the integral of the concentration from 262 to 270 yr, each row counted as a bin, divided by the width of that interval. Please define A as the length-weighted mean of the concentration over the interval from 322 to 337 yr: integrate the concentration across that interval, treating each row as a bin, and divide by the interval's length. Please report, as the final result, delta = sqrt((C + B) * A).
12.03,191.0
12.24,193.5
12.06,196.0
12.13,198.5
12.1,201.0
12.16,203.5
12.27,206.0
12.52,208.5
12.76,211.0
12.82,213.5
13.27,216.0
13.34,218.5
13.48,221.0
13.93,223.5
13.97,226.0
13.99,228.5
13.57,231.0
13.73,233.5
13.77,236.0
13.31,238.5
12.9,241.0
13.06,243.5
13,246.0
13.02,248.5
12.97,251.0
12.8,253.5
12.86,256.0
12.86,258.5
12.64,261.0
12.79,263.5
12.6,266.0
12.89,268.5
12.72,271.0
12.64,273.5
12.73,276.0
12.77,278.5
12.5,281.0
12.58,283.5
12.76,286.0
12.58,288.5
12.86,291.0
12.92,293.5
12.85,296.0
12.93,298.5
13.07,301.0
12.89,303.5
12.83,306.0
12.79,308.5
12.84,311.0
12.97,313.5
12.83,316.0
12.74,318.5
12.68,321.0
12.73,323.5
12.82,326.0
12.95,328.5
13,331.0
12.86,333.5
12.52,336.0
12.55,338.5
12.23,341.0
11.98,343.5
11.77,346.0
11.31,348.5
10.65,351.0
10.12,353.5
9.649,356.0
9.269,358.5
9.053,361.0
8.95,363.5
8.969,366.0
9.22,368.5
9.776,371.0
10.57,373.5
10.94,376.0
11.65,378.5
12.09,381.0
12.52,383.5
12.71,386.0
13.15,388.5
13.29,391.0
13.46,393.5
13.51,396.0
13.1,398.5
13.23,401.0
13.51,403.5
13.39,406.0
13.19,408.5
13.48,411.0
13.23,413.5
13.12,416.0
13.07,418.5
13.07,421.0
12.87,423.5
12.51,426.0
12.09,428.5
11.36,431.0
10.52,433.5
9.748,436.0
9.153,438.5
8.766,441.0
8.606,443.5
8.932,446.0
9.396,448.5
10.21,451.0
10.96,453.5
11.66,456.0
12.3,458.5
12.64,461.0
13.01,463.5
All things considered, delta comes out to 18.0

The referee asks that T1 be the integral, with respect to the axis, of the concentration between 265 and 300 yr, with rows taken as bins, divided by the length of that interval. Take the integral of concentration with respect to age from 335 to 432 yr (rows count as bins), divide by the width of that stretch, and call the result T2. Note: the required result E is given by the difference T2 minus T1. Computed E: -1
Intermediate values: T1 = 12.7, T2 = 11.9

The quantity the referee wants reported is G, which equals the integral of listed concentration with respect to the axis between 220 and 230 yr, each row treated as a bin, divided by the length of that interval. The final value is 13.8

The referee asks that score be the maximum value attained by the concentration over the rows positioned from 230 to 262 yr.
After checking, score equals 13.77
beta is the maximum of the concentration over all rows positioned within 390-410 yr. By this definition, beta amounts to 13.51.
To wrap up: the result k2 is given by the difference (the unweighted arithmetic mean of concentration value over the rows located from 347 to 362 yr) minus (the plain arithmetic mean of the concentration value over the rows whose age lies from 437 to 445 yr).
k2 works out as 1.2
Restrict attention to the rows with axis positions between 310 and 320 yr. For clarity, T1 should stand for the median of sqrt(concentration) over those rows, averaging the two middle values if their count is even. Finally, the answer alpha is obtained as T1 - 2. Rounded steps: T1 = 3.58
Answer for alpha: 1.58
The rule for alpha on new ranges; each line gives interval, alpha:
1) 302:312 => 1.58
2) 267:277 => 1.57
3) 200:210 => 1.49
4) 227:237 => 1.71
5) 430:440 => 1.18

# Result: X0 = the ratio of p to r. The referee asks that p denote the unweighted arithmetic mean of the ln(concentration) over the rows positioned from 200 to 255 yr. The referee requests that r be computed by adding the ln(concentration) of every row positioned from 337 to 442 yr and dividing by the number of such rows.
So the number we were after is 1.05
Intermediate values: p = 2.57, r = 2.44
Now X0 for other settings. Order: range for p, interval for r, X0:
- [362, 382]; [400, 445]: 0.94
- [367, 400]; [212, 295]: 0.96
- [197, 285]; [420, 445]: 1.08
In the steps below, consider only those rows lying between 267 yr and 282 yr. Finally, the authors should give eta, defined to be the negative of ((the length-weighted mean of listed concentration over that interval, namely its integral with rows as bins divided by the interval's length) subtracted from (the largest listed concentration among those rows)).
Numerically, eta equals -0.18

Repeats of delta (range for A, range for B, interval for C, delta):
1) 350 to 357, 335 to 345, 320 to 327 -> 15.9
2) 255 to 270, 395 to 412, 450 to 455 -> 17.5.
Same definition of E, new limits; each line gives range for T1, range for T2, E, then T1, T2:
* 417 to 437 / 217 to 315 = 1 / 11.9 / 13.0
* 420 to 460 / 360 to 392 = 0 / 10.8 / 11.0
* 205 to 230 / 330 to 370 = -2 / 13.2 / 10.9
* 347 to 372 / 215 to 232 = 4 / 9.7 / 13.7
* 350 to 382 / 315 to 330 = 3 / 10.0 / 12.8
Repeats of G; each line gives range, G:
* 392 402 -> 13.3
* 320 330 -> 12.8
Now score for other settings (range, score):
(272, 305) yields 13.07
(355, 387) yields 12.71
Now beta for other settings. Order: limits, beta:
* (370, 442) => 13.51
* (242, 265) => 13.06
